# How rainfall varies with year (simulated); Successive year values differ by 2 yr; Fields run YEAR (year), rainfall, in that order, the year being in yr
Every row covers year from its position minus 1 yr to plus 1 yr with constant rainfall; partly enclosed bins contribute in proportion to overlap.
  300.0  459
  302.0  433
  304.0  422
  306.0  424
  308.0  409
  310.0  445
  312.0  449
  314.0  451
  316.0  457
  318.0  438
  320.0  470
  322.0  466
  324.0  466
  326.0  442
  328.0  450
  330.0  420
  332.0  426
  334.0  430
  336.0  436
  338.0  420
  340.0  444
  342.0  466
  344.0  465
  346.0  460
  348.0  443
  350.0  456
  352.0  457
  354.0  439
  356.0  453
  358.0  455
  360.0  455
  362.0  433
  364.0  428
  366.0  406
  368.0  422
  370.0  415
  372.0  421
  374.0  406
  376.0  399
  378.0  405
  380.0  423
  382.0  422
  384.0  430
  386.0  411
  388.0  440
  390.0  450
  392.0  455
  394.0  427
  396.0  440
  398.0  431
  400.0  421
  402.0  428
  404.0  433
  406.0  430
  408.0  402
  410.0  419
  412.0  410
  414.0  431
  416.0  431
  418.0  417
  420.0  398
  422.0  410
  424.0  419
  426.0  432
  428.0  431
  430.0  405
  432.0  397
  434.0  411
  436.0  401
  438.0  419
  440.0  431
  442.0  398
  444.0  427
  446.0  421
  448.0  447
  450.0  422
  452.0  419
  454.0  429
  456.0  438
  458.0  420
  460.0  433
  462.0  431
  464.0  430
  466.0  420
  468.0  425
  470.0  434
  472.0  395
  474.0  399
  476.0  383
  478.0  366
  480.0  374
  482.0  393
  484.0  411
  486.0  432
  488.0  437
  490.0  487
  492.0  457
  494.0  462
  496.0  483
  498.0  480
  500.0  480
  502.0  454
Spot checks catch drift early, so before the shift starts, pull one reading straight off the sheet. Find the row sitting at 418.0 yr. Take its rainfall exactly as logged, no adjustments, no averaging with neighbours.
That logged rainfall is 417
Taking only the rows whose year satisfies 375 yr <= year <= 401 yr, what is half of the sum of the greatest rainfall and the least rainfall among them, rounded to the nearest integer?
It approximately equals 427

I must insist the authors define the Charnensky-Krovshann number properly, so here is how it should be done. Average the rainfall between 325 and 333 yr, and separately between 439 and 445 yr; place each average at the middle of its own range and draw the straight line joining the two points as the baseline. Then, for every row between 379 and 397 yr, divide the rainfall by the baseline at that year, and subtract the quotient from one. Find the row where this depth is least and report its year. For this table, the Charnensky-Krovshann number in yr 392.0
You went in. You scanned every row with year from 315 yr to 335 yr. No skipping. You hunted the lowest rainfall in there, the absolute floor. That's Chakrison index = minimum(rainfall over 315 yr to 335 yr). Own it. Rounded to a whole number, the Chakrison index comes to 420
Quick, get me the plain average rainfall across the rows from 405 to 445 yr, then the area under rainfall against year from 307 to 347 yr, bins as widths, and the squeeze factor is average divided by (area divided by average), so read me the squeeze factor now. 9.7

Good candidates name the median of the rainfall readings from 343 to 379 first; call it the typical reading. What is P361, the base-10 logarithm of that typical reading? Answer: 2.639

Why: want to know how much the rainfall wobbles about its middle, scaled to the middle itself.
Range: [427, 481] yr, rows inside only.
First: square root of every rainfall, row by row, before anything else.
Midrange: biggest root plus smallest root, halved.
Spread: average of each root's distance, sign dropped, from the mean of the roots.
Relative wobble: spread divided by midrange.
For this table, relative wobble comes 0.0202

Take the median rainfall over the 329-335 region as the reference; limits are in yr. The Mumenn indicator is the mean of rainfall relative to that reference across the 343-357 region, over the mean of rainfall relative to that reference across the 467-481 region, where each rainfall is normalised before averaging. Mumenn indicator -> 1.14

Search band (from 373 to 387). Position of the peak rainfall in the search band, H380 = 384.0 yr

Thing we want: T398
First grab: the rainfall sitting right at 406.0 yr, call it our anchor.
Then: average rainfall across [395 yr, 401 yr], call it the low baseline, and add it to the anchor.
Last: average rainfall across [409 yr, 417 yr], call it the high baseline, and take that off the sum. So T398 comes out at 438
